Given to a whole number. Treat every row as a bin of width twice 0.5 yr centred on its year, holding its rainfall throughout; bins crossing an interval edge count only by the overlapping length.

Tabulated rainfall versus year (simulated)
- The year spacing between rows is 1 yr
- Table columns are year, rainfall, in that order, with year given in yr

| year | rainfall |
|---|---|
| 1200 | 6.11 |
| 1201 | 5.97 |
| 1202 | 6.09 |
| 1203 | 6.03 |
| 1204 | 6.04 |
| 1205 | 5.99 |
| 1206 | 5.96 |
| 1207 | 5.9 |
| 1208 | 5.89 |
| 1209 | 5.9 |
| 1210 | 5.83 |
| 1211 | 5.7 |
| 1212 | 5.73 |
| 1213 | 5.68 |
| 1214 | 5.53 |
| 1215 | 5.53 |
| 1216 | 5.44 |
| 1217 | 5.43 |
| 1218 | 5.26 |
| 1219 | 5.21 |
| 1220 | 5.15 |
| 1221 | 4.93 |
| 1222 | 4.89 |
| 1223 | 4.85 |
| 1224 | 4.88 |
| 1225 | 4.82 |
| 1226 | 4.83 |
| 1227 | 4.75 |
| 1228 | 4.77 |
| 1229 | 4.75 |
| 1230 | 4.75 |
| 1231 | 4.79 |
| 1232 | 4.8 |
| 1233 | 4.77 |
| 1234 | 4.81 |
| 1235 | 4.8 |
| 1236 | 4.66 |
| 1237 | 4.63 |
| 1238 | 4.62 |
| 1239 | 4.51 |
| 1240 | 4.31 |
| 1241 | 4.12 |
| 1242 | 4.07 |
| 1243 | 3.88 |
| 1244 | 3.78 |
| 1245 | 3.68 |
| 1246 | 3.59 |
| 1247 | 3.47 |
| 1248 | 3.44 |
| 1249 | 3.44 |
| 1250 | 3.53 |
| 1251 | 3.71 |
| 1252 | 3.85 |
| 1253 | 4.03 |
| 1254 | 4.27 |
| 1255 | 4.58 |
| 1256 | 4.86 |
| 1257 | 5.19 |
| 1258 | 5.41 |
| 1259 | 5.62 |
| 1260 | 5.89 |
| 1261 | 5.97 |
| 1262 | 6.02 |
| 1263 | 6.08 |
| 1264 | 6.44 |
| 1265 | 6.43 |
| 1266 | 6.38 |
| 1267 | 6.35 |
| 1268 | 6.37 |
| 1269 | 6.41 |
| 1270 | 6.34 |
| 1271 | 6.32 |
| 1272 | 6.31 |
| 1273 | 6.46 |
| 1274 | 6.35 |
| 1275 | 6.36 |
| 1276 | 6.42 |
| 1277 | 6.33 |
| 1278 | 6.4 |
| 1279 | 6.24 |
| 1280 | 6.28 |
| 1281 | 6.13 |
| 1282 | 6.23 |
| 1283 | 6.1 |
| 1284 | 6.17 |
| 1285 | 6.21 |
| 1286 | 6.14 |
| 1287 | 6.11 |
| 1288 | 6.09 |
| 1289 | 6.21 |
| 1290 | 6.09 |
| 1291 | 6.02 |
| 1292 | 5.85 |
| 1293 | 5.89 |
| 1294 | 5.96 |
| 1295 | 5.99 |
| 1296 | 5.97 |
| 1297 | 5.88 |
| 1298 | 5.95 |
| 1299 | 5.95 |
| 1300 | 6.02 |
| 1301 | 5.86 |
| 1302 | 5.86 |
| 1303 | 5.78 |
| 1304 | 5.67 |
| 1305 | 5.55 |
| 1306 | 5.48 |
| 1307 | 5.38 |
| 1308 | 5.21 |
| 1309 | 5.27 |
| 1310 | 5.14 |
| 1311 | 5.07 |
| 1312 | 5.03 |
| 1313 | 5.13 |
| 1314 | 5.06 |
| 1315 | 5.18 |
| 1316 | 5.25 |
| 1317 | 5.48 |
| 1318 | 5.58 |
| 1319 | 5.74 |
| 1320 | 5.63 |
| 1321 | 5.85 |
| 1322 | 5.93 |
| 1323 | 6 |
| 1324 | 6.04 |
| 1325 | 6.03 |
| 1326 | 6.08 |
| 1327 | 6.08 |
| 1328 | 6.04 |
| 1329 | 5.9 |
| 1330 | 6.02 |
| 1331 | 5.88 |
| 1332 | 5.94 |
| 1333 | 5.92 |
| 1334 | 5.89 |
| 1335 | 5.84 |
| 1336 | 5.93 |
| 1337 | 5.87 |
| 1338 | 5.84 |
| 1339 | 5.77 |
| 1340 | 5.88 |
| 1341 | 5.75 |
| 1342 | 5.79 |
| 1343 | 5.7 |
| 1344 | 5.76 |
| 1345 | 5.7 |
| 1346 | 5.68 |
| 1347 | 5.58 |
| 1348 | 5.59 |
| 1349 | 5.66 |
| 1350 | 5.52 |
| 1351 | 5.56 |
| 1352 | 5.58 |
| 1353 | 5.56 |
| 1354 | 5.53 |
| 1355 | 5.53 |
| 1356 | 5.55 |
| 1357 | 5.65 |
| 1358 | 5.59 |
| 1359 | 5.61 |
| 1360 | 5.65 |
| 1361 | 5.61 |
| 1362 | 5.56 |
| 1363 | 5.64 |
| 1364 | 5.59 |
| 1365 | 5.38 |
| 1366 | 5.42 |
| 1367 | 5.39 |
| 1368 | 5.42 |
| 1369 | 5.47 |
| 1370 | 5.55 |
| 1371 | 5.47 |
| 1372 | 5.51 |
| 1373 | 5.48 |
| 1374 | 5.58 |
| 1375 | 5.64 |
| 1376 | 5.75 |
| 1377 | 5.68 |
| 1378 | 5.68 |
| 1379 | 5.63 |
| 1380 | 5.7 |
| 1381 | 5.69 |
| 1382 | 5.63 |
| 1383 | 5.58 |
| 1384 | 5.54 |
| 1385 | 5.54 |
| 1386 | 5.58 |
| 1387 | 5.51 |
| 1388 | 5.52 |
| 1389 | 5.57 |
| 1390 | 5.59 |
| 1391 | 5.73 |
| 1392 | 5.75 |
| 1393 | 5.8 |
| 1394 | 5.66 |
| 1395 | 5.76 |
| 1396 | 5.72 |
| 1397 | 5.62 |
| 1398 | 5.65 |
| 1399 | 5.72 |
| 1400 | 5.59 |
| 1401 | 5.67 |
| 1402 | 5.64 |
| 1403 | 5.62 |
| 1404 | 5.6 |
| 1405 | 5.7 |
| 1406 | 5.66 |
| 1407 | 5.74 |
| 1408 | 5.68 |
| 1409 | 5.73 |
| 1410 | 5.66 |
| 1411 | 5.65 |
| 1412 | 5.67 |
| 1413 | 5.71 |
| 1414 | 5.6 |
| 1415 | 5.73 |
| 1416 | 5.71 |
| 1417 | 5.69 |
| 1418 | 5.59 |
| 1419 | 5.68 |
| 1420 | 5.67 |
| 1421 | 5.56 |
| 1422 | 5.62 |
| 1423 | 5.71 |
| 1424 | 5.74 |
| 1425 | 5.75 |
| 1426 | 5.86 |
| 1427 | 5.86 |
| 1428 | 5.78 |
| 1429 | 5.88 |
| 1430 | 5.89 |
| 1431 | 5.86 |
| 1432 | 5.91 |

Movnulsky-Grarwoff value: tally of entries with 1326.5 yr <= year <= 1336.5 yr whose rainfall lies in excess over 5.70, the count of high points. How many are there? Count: 10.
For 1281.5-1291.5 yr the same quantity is 10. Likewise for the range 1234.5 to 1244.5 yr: 0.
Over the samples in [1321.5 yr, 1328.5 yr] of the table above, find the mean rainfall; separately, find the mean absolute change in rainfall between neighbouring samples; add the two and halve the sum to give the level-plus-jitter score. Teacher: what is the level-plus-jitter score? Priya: 3.03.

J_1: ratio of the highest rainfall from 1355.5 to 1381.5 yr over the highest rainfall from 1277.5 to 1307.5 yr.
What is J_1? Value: 0.898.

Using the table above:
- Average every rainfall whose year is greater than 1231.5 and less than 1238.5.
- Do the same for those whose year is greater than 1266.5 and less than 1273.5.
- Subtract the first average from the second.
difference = 1.6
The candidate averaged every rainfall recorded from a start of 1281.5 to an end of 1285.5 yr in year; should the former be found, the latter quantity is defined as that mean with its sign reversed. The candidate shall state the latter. -6.18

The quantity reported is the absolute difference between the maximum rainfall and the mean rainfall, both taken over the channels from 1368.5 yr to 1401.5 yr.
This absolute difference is 0.18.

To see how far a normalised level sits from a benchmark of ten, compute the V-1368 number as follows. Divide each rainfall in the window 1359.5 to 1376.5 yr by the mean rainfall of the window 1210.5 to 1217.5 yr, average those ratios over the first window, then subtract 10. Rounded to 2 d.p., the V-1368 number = -9.01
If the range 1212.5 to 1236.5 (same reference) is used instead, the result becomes -9.10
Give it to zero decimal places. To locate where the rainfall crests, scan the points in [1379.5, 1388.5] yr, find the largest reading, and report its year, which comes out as 1380 yr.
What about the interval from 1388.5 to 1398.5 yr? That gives 1393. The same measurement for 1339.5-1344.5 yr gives 1340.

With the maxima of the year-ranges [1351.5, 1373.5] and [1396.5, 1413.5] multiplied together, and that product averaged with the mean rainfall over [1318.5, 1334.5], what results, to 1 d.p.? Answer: 19.2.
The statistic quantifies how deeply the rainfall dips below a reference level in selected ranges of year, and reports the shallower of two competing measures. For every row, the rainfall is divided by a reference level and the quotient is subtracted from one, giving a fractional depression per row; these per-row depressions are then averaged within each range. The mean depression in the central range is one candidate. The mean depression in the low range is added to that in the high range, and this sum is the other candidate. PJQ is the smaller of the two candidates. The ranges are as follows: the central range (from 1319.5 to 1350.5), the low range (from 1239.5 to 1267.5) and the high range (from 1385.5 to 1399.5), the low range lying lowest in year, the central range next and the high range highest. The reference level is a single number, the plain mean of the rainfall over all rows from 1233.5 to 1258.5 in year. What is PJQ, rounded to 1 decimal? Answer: -0.5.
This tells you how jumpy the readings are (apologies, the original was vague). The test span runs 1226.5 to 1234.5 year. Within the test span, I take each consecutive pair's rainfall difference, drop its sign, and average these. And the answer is 0.023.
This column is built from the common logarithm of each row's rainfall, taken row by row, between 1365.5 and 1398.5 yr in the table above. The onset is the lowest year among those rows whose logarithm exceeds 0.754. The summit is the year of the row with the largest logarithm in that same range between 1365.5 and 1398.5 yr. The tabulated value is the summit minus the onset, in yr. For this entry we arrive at 17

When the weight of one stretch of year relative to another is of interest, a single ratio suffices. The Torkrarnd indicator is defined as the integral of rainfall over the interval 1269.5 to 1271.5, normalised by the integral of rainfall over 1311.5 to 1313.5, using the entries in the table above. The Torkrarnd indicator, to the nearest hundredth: 1.25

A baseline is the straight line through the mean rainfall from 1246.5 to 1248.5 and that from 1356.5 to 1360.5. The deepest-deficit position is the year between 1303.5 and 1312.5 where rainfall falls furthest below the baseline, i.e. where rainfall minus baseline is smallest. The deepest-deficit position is 1312 yr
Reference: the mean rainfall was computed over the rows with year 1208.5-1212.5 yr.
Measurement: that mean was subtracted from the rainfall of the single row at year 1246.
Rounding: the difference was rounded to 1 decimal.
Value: -2.2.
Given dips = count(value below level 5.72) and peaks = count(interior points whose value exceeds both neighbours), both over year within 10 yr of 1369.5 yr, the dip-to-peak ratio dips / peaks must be 3.8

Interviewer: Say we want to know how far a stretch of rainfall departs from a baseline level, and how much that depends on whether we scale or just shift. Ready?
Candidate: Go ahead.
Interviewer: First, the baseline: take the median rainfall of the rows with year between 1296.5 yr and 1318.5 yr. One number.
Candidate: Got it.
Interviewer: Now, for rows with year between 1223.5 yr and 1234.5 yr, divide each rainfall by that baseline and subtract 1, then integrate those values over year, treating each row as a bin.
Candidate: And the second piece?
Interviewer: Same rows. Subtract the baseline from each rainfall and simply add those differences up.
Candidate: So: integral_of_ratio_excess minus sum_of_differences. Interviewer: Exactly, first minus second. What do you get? 6.2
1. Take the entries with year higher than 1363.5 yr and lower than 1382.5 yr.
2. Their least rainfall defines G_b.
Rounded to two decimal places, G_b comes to 5.38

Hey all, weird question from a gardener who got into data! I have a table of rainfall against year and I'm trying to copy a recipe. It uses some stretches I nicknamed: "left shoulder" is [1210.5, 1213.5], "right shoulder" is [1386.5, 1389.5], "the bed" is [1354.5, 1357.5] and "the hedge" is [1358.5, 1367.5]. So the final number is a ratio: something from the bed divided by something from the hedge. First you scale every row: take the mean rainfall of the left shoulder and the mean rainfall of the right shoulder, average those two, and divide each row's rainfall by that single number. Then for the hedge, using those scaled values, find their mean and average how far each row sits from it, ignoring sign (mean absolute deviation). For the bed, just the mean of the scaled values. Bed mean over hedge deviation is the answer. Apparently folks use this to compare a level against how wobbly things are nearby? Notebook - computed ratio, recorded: 59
